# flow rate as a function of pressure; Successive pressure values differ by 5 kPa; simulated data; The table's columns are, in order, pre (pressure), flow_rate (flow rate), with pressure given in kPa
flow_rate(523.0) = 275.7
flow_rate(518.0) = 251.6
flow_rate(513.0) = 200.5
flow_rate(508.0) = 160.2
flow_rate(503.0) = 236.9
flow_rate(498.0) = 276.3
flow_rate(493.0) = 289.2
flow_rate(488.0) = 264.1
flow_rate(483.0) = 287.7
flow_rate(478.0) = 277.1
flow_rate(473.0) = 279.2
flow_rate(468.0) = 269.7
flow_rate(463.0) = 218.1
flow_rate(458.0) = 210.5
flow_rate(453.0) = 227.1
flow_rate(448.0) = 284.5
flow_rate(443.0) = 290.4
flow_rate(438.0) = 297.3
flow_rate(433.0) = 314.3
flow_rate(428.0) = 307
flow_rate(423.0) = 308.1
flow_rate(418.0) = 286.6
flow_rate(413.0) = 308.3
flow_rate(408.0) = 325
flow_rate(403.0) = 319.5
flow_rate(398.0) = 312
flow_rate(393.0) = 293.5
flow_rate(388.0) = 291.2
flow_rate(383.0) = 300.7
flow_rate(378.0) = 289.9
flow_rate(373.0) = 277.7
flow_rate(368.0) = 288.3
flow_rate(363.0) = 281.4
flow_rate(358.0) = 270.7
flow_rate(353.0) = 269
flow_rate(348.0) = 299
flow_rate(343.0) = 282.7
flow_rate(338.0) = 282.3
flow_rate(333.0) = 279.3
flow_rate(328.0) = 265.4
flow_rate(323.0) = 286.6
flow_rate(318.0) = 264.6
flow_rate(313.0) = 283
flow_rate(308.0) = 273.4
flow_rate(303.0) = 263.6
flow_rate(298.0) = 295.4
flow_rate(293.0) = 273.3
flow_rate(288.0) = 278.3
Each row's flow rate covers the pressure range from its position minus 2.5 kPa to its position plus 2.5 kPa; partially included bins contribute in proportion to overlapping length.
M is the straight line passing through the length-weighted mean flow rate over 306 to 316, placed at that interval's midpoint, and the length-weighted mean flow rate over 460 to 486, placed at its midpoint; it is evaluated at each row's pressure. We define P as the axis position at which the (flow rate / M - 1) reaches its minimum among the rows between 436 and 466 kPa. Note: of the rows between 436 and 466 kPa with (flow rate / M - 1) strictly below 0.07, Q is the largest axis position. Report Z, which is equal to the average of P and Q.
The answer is 460.5 kPa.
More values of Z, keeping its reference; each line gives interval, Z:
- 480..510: 508.0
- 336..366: 358.0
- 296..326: 313.0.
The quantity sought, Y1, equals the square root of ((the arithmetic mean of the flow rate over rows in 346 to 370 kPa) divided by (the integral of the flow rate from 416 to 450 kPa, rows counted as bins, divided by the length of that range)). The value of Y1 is 0.97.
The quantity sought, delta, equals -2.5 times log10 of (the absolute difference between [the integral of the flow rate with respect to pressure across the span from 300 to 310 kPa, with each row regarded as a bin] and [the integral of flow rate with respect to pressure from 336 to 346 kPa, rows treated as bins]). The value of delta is -5.3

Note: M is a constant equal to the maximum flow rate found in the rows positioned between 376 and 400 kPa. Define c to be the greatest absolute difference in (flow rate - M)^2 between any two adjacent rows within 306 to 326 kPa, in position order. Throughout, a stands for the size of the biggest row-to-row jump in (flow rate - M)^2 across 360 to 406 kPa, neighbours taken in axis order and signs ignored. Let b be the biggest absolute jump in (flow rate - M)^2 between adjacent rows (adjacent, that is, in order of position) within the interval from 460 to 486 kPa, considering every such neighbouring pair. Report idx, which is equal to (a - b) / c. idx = -4.0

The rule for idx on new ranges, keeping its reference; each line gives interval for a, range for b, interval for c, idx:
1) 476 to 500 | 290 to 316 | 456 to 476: 0.0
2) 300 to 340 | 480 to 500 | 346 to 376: -0.1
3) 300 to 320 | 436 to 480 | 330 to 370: -3.3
